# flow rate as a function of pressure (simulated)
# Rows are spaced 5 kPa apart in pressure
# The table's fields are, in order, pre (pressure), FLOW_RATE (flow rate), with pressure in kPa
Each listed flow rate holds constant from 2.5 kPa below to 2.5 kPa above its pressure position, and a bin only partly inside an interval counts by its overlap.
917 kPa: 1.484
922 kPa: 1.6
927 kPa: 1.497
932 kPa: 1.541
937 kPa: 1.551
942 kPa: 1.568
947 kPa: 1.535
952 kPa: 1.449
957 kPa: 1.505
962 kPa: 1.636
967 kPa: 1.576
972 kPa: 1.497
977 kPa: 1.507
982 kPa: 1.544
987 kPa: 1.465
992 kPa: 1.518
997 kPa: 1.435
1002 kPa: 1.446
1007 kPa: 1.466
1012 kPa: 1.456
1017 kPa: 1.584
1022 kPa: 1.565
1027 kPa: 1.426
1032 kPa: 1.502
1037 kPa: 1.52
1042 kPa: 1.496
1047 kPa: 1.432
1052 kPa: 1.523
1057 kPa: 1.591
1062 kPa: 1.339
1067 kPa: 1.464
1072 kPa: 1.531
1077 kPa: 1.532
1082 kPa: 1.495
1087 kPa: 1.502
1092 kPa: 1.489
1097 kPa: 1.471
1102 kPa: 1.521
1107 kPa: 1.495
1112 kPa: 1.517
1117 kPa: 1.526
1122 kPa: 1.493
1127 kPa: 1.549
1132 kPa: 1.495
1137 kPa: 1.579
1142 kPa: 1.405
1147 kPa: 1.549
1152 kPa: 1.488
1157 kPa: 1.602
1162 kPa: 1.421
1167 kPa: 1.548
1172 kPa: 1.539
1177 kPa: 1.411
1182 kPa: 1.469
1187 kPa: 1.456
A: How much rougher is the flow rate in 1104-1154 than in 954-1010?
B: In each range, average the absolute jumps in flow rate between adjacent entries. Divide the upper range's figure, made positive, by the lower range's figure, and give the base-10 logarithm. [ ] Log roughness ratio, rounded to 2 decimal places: 0.10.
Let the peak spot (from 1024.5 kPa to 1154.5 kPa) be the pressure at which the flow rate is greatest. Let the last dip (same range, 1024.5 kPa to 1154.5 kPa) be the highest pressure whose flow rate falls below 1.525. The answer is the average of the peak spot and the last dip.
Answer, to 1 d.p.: 1104.5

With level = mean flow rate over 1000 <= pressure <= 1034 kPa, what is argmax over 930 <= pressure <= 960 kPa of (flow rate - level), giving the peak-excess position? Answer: 942 kPa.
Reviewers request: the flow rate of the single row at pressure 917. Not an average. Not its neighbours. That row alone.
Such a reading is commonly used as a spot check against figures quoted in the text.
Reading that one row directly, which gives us 1.484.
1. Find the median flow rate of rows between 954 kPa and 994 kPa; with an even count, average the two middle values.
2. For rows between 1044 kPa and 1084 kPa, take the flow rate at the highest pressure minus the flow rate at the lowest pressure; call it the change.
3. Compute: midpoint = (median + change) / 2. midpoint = 0.788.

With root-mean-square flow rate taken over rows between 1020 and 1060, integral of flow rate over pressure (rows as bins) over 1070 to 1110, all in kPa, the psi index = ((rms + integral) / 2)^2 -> 951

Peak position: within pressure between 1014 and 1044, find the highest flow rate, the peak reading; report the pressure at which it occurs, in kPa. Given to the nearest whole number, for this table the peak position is 1017 kPa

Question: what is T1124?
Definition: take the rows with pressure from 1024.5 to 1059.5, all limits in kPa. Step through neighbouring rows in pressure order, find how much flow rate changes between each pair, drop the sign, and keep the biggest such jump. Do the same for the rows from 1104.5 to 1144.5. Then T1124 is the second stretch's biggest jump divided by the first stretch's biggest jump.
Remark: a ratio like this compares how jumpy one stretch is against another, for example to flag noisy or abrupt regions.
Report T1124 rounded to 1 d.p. 1.9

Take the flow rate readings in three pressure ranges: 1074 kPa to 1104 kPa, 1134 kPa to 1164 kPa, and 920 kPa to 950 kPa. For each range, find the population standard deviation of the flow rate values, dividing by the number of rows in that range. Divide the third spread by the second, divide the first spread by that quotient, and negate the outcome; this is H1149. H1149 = -0.048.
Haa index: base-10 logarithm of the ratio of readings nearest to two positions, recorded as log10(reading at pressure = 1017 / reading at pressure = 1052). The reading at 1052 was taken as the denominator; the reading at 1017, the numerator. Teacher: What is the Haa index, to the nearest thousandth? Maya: 0.017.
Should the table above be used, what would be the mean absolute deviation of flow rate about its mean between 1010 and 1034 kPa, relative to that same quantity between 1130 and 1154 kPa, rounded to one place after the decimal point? 1.1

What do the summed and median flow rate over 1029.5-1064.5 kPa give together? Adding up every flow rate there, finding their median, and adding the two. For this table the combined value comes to 11.9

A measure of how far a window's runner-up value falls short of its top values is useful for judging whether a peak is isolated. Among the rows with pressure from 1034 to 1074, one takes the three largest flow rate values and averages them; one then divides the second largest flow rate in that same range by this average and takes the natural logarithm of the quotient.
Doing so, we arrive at -0.011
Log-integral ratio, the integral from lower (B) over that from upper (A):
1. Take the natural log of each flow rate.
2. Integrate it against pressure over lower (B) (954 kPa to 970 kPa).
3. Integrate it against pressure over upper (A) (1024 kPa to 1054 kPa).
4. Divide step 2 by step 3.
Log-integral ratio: 0.6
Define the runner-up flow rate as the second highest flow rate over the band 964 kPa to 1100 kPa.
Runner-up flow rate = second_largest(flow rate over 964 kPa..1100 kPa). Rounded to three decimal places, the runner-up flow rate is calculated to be 1.584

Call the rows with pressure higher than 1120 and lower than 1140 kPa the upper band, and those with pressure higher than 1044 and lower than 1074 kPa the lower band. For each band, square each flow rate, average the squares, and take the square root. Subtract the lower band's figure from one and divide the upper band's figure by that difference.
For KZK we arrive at -3.17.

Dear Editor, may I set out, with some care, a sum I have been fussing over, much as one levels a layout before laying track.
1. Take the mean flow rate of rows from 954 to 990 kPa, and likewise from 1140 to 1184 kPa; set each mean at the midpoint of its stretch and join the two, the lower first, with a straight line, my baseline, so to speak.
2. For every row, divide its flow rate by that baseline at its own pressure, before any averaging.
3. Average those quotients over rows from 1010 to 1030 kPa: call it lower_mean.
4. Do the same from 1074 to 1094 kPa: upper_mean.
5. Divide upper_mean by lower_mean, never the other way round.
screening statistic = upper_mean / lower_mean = 1.01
